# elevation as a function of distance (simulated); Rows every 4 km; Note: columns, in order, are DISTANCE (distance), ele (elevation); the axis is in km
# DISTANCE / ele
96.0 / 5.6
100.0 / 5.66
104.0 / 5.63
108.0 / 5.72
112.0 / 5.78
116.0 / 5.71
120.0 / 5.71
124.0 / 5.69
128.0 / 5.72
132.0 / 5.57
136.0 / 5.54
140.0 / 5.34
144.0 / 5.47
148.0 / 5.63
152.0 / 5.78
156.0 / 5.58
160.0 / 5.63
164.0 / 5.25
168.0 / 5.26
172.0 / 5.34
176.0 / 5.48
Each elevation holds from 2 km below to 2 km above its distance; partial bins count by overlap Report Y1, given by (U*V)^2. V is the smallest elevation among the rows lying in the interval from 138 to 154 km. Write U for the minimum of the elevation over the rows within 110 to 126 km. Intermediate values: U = 5.69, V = 5.34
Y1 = 923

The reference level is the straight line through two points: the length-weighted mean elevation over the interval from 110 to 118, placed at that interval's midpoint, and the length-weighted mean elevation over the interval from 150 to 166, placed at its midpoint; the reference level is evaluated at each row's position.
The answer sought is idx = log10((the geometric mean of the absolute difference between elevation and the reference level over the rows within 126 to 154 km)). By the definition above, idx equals -1.01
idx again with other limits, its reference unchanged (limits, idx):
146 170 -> -1.07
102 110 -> -1.05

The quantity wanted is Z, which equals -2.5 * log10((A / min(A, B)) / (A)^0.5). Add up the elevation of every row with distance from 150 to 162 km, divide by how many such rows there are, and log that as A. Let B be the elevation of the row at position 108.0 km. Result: 0.941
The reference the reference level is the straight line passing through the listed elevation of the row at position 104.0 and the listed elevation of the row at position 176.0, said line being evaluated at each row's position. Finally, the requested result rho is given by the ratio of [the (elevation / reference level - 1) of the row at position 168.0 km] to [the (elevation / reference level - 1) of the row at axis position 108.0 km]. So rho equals -2.5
